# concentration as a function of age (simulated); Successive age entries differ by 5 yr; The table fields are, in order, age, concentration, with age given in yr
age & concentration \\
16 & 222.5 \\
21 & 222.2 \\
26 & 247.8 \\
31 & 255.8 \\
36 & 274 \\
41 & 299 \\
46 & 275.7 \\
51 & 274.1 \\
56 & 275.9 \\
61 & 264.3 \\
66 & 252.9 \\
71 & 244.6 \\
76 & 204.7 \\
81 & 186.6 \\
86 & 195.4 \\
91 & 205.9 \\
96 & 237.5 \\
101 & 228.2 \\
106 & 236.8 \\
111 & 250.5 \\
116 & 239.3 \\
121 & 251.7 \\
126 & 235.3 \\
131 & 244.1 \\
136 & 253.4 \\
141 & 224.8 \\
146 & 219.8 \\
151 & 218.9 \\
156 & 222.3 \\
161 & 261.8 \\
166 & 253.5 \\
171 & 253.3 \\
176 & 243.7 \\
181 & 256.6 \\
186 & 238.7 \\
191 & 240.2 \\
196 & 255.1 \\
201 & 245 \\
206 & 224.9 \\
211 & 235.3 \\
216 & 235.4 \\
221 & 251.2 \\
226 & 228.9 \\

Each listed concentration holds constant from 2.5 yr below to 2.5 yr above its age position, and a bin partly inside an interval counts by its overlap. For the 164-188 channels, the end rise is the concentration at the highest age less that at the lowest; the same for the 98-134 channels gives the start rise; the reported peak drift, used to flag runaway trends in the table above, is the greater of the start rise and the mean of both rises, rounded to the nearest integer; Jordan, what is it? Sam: 16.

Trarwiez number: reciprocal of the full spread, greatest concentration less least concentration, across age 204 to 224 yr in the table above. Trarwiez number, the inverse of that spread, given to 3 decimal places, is 0.038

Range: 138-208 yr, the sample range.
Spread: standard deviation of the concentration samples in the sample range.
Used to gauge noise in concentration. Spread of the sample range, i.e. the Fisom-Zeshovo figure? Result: 15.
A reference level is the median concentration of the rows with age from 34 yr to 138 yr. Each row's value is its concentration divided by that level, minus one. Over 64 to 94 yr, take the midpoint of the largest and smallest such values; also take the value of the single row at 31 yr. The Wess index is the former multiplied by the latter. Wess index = -0.0047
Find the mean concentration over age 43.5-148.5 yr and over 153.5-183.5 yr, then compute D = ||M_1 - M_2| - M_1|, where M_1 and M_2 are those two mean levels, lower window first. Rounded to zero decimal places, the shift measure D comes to 228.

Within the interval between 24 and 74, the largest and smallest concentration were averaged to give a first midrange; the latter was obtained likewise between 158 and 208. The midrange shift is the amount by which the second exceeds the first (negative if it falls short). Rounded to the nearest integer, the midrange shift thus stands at -28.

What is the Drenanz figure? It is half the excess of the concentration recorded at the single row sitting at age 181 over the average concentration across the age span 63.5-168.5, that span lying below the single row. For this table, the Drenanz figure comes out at 12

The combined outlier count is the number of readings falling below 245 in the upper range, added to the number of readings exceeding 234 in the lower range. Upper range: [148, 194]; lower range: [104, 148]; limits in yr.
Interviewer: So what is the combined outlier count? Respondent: 12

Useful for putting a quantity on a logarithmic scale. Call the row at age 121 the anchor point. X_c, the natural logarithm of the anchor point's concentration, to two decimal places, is 5.53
